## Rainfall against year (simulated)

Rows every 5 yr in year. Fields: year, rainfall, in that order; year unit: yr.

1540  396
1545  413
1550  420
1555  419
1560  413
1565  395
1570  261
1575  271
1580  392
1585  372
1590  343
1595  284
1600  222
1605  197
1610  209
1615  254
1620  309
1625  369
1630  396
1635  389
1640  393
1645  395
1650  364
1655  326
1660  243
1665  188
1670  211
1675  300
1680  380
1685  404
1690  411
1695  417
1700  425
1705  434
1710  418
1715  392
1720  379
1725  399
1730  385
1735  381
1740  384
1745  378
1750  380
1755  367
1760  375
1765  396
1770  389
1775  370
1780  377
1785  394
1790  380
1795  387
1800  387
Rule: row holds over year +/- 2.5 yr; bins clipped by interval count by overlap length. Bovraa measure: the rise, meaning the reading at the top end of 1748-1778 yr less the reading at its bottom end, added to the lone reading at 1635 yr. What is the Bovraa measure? 379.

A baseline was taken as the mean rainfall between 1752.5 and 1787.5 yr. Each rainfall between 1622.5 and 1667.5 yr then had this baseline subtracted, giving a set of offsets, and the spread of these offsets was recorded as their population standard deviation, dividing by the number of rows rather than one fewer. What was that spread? 71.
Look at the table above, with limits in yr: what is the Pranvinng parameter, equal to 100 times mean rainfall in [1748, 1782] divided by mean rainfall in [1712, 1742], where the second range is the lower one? 98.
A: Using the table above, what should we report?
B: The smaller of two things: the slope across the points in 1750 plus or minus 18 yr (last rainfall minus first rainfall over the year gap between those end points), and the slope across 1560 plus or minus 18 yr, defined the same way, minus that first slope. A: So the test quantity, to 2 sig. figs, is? -5.2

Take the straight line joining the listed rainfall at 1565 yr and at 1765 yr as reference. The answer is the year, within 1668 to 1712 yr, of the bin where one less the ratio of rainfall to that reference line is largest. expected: 1670 yr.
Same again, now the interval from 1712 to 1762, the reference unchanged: 1755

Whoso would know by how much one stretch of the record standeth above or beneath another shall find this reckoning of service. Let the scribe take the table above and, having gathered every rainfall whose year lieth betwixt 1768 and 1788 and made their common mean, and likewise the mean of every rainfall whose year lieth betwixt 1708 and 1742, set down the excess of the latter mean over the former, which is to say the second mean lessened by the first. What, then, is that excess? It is 9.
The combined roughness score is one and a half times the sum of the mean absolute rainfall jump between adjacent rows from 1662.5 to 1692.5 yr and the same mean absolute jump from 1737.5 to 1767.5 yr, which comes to 82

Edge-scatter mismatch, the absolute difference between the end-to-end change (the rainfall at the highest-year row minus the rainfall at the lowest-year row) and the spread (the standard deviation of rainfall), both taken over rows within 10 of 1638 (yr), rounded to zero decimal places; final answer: 4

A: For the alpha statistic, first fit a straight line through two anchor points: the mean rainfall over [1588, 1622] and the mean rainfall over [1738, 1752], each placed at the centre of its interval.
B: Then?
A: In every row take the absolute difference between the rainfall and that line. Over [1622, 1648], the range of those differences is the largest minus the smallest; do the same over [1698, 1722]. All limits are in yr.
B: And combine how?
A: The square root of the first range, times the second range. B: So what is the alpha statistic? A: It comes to 324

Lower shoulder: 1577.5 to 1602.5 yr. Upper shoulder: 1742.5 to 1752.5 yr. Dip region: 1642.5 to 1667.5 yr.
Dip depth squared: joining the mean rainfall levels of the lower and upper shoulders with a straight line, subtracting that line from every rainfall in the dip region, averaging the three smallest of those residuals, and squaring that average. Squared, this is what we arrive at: 9088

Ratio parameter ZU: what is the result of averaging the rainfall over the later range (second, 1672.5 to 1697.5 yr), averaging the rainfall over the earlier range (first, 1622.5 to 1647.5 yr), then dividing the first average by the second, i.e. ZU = 1.02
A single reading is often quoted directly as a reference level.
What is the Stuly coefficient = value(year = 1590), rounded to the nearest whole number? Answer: 343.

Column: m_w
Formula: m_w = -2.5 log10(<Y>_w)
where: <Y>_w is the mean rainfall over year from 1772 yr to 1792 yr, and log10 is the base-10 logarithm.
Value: -6.45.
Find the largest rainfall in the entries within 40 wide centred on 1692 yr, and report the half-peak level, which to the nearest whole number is 217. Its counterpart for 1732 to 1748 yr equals 192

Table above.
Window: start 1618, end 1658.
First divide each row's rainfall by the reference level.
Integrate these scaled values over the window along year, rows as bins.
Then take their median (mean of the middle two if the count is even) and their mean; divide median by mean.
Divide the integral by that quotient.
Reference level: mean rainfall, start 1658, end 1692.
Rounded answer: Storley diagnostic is 47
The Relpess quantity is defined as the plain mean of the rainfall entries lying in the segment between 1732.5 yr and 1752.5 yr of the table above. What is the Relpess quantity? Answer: 381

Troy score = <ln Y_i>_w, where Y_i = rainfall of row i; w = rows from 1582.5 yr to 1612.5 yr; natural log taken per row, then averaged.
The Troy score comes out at 5.57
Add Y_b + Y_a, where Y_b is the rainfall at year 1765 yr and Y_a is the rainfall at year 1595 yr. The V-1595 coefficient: 680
